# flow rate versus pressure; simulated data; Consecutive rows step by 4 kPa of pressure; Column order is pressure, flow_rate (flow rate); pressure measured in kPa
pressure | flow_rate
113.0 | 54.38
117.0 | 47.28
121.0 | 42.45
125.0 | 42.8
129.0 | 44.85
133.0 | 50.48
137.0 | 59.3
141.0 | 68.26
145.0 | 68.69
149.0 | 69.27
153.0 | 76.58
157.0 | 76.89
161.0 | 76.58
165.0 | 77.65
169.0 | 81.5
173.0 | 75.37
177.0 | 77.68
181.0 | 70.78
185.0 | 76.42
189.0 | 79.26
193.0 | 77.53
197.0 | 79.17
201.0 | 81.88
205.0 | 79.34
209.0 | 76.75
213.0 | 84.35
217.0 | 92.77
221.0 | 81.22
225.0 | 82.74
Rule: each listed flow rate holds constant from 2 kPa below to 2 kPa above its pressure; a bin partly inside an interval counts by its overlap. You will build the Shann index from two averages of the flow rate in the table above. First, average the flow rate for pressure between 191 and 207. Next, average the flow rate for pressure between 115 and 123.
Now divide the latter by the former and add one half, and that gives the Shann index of 1.06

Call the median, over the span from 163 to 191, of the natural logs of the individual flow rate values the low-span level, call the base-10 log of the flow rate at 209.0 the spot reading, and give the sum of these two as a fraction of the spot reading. 3.31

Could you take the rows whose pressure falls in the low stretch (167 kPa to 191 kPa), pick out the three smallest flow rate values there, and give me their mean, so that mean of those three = 74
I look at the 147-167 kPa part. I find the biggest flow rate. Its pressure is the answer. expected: 165.0 kPa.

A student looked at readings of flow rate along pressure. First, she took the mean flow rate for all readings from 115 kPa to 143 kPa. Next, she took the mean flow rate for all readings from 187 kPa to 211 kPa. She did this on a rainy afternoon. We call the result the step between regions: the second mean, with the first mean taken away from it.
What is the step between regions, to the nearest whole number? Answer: 28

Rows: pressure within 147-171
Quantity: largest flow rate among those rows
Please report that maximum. 81.5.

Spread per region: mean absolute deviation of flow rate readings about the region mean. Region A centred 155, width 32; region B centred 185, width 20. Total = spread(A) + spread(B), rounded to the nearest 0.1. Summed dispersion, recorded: 6.5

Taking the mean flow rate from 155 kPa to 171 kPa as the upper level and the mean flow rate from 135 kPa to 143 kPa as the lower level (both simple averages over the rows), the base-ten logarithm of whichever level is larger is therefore 1.89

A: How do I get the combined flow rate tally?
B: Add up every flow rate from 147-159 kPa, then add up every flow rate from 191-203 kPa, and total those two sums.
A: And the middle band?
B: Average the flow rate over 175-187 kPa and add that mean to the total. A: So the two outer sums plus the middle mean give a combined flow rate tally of 536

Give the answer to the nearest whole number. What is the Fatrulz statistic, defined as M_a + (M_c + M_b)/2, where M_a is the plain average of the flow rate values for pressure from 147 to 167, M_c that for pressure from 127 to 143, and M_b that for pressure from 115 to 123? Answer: 126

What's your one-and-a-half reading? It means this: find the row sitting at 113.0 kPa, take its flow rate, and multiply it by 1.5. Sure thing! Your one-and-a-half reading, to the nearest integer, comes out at 82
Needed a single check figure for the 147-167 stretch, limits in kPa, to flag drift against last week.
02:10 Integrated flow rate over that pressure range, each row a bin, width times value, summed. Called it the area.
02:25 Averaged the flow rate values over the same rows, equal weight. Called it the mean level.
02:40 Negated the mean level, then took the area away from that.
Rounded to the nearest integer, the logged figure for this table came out -1583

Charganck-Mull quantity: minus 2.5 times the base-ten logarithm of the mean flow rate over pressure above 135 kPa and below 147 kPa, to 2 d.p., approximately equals -4.54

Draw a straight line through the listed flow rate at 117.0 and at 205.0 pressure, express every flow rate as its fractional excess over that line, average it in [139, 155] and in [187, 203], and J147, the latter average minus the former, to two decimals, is -0.16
